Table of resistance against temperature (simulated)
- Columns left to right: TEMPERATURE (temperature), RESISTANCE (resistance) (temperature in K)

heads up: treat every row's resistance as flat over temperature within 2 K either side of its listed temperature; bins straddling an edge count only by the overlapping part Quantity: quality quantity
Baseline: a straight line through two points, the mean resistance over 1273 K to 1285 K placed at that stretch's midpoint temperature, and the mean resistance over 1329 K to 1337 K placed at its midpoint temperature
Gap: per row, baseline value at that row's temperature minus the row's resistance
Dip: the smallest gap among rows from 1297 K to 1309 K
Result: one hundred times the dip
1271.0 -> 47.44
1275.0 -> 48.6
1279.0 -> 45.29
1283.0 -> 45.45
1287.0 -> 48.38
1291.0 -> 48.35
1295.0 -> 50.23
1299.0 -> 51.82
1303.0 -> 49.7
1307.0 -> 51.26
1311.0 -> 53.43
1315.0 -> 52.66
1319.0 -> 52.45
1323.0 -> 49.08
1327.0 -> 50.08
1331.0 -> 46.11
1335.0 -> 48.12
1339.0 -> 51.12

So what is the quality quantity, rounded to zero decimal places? -513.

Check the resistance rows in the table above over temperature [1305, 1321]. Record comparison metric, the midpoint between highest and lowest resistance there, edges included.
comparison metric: 52.3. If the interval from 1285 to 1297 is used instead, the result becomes 49.3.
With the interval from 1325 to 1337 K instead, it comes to 48.1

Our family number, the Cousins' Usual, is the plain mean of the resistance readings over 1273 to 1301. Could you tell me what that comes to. 48.3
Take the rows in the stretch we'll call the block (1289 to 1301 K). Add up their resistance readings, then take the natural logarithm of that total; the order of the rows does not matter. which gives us 5.0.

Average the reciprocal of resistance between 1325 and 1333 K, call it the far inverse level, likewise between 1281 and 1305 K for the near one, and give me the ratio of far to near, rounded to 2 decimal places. 1.02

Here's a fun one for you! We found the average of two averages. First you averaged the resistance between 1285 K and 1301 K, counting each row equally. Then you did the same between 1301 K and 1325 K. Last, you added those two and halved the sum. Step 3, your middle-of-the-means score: 50.6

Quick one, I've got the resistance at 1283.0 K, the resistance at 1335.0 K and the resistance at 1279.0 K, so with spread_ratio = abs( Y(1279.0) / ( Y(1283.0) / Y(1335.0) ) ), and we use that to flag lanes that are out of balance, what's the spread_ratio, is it 48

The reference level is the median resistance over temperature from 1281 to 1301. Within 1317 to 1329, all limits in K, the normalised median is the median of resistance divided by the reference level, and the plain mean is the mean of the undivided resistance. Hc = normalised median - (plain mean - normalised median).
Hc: -48.5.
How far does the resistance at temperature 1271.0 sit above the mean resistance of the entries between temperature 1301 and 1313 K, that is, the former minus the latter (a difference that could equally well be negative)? -4.0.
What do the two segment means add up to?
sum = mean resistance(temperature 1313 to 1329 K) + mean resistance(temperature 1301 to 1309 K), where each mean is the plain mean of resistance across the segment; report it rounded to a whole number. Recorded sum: 102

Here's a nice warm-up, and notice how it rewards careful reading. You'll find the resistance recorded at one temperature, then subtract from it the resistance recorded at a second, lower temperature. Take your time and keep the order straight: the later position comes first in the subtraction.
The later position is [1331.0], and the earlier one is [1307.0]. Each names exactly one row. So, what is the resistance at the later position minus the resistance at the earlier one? -5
